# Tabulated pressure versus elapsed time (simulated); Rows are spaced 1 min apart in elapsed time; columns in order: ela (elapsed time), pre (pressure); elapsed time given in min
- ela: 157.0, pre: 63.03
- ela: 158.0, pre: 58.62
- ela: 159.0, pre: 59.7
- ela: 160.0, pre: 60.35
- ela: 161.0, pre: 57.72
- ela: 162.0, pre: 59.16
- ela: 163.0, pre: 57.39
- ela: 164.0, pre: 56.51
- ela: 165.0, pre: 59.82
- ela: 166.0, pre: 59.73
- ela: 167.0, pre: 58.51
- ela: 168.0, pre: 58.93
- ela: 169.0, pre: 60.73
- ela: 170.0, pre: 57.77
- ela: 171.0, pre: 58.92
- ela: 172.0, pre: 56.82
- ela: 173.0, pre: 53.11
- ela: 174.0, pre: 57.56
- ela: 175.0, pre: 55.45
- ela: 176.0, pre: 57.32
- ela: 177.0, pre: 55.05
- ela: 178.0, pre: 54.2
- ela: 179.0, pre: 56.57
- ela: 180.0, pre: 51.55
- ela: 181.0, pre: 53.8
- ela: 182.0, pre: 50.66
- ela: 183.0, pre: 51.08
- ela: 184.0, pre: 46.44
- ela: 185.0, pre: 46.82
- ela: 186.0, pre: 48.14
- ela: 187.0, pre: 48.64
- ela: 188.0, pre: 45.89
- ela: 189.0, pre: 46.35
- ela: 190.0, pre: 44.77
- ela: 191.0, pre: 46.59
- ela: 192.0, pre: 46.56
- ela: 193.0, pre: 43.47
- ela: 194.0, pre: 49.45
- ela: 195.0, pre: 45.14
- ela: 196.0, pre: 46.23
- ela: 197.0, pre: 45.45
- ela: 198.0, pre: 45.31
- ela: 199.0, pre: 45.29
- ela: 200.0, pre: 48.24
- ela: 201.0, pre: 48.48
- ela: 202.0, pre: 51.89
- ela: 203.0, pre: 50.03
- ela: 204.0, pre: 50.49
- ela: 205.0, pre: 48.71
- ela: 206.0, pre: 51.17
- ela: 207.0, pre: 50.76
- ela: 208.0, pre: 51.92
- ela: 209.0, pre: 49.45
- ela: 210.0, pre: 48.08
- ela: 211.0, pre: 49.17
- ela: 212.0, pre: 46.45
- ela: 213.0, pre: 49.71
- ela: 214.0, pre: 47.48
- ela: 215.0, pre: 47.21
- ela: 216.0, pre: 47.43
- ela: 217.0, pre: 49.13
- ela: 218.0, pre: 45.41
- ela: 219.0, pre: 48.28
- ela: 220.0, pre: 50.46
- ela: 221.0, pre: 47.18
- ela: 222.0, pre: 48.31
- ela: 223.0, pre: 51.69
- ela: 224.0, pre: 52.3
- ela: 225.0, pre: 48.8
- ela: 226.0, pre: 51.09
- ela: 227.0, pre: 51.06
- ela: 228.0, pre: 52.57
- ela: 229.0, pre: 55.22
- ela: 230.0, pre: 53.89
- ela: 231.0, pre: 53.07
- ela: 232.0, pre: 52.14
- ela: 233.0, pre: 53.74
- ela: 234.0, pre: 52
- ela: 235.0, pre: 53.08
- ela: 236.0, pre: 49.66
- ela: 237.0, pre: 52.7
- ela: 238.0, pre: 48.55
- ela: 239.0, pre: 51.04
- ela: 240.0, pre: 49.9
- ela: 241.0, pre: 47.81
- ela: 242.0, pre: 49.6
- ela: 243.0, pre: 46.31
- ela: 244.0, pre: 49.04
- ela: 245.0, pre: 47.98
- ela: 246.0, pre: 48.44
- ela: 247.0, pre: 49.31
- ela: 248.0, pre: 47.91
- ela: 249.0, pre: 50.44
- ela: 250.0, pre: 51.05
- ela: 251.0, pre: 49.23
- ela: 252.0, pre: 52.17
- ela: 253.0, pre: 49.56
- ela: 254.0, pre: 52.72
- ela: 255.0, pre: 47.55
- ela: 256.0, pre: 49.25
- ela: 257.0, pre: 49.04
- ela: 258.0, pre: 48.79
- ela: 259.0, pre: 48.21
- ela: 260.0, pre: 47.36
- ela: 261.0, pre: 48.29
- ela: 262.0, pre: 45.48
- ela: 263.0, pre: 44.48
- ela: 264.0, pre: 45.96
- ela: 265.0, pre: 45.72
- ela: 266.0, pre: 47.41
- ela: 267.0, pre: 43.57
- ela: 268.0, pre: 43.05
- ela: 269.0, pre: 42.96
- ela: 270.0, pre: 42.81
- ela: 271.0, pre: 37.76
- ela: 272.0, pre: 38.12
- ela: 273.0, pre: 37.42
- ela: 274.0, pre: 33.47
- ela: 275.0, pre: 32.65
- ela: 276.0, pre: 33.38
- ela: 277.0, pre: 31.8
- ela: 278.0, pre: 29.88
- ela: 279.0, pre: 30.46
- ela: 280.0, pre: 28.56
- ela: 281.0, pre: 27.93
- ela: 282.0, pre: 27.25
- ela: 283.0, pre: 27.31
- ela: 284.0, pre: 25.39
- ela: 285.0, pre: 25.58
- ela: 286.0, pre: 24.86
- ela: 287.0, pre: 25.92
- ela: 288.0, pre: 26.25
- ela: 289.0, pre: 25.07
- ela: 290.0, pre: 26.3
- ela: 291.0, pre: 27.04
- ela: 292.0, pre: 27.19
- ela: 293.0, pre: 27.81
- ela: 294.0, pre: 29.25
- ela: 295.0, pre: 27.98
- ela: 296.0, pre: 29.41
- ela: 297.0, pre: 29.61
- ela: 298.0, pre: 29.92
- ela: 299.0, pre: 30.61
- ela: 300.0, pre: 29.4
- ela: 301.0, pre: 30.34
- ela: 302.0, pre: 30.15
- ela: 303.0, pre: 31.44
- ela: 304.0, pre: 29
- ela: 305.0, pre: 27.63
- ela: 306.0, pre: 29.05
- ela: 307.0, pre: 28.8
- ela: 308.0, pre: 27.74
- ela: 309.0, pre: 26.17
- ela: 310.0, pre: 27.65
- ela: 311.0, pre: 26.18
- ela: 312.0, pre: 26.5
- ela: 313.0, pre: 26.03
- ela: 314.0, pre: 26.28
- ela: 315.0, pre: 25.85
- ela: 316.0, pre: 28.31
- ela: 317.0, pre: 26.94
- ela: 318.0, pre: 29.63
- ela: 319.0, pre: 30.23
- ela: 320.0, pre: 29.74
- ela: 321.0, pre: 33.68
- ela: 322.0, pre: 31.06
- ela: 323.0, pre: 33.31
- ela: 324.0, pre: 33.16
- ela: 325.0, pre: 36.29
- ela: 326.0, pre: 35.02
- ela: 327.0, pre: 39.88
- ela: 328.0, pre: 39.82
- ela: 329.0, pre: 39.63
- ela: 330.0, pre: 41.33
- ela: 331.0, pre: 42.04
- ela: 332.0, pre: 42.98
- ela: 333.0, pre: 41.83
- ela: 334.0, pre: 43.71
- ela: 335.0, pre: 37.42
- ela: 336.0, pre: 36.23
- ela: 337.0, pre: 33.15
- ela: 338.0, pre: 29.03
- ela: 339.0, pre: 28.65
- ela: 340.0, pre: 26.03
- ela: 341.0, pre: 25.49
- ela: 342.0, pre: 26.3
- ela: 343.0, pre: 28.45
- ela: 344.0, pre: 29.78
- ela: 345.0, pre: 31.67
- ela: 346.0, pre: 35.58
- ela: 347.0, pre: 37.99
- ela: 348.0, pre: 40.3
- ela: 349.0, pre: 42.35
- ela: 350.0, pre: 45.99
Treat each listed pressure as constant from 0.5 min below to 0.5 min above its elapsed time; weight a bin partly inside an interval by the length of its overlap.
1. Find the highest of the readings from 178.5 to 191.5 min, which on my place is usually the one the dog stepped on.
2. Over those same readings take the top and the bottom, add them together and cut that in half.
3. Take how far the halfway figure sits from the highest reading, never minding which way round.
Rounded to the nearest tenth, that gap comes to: 5.9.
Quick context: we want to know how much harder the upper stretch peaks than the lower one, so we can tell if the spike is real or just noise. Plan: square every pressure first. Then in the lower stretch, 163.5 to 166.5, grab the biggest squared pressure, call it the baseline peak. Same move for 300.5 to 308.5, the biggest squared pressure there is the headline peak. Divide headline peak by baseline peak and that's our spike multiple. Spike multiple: 0.28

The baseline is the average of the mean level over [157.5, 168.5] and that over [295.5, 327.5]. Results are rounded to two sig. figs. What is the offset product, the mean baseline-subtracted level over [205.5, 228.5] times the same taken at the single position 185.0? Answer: 13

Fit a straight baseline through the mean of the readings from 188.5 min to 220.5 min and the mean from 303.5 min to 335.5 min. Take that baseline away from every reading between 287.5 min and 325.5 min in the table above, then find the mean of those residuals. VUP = -5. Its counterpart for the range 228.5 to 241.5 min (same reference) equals 8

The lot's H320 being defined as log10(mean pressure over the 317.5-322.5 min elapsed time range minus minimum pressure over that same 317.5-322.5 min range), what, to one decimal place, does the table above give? 0.1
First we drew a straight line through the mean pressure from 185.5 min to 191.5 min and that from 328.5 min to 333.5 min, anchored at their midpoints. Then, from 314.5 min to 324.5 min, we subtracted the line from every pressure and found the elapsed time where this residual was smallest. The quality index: 315.0 min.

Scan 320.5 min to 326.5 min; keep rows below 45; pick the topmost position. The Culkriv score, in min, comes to 326.0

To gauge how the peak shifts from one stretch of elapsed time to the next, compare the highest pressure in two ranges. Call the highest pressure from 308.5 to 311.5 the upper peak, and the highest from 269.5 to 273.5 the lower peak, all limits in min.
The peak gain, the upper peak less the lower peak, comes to -15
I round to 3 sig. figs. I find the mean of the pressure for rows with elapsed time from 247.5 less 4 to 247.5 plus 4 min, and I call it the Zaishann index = 49.2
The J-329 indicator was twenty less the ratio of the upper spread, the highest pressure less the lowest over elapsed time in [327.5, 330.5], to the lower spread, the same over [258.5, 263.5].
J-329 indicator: 19.6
